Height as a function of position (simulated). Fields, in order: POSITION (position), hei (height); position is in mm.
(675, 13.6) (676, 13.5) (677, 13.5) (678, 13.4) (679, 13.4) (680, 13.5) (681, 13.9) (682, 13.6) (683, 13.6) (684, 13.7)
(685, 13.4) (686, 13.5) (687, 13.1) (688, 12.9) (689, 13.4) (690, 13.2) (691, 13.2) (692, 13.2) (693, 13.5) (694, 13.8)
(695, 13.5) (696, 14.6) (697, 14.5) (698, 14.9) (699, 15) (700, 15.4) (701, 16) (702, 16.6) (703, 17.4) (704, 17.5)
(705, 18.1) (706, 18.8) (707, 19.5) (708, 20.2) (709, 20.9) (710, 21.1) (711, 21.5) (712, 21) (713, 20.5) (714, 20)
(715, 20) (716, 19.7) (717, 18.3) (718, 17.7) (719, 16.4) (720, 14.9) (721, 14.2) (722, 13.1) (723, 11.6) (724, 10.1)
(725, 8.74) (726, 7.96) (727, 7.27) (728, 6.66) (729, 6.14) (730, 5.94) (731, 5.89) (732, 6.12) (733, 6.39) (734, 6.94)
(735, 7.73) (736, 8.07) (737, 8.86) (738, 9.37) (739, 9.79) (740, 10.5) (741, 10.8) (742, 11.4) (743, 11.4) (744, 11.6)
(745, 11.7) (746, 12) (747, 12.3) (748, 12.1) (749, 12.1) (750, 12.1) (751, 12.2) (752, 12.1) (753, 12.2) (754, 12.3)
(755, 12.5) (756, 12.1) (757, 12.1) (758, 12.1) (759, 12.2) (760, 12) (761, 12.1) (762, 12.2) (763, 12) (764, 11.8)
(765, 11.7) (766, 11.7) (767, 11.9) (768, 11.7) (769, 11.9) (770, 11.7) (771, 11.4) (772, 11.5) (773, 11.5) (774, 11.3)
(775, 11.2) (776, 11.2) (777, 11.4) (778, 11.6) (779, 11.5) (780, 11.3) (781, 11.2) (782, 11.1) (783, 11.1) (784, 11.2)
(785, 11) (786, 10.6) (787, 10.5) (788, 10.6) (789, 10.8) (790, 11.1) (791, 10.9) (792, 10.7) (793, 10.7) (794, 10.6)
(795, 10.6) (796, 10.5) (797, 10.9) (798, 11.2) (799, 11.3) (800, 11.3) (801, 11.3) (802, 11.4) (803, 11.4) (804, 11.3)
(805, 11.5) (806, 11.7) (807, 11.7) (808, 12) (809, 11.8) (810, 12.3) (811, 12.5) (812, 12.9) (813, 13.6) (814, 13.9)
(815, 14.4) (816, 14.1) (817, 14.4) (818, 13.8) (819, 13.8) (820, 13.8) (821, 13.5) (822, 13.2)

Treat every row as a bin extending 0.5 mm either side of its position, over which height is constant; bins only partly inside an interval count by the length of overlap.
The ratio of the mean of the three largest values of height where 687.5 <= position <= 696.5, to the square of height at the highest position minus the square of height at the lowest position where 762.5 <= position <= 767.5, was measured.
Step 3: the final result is -6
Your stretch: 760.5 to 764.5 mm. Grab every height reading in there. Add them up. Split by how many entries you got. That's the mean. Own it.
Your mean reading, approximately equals 12.0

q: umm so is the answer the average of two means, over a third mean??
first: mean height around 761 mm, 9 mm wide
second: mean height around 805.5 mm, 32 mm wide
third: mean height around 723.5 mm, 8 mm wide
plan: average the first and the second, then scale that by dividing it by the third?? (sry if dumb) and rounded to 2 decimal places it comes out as 1.10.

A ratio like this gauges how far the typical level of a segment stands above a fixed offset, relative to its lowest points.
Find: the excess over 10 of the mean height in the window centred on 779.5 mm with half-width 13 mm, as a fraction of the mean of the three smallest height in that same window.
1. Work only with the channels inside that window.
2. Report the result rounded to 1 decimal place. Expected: 0.1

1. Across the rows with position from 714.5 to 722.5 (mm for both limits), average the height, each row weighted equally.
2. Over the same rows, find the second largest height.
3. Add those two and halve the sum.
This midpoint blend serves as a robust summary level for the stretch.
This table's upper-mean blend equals 18.2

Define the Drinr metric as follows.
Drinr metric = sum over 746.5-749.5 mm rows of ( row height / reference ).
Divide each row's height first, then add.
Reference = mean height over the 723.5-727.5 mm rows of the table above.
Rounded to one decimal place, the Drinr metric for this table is 4.3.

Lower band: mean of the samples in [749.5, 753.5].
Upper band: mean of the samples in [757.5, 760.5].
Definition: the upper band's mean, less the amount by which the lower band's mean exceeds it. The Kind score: 12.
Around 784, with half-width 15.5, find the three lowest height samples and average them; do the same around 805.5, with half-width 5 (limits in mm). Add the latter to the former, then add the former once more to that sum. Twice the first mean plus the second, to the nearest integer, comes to 32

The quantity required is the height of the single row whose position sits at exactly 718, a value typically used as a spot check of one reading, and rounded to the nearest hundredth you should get 17.70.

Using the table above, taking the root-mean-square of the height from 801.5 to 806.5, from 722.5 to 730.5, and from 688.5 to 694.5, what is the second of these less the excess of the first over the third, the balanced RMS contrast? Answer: 10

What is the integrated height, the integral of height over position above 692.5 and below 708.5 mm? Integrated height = 259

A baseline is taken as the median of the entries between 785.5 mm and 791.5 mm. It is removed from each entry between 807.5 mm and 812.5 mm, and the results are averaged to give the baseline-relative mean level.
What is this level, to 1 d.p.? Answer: 1.6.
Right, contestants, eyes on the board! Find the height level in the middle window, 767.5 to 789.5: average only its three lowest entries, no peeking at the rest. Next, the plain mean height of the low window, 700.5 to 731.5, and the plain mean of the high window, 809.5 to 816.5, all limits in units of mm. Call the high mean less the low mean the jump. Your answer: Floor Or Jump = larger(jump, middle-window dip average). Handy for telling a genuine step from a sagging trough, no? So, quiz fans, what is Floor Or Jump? 10.6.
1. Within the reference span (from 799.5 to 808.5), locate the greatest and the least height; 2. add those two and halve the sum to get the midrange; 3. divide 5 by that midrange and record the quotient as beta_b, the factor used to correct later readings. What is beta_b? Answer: 0.429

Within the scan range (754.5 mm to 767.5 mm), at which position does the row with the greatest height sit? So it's 755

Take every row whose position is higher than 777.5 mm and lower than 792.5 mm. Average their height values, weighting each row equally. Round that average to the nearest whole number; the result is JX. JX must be 11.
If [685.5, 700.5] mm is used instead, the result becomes 14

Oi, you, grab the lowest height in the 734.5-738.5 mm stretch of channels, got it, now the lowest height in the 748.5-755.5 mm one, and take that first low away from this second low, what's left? 4.4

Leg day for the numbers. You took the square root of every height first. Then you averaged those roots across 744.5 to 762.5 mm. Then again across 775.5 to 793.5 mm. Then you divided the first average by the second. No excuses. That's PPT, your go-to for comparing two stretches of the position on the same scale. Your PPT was 1.05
